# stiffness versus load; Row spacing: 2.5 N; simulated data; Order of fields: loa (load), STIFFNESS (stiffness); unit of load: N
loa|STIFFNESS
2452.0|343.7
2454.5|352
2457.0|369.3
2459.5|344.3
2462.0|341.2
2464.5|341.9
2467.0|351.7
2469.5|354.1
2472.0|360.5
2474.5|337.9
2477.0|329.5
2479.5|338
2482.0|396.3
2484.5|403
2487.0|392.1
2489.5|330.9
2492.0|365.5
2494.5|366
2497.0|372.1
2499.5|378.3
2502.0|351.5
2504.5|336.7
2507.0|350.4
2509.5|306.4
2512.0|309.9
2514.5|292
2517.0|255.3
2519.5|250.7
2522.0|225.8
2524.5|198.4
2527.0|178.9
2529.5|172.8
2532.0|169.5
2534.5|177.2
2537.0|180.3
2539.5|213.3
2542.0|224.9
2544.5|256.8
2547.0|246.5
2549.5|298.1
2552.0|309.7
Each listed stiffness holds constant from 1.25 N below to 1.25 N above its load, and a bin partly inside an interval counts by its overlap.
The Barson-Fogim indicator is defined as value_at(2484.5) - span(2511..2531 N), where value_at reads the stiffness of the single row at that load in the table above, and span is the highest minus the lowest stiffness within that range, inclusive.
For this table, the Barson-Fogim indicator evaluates 266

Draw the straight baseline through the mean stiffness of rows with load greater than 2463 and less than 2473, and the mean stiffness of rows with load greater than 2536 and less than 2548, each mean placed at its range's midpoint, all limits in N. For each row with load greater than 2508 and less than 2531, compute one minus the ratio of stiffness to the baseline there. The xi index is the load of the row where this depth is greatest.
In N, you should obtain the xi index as 2529.5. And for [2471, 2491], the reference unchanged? 2477.0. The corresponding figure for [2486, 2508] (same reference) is 2489.5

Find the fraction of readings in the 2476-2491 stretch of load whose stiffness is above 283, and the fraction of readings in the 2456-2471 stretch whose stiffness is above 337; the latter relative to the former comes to 1.0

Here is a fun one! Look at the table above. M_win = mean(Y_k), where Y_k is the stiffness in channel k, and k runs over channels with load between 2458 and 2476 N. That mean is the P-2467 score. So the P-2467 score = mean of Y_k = 347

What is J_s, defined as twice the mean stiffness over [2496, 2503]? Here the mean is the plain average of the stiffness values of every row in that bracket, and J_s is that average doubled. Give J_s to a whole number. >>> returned 735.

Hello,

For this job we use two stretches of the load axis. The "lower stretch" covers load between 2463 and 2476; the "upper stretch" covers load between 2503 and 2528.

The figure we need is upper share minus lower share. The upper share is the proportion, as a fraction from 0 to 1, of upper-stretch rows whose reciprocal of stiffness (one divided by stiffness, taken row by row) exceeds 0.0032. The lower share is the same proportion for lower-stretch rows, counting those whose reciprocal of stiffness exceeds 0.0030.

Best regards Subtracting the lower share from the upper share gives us 0.80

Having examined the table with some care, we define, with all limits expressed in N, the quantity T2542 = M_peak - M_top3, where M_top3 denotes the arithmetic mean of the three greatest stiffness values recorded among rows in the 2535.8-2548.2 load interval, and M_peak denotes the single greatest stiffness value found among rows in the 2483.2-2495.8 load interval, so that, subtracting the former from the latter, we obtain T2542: 160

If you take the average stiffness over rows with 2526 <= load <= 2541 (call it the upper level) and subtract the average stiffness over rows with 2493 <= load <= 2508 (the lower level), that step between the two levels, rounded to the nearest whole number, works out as -177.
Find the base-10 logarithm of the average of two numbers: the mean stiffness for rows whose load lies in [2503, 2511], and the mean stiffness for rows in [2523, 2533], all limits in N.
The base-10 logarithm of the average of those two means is 2.41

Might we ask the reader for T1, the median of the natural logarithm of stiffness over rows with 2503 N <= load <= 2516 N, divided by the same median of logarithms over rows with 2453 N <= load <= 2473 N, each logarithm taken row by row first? 0.98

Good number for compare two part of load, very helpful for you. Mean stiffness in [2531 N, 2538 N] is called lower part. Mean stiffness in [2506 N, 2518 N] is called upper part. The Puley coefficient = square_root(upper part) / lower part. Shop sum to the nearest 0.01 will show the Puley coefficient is 0.10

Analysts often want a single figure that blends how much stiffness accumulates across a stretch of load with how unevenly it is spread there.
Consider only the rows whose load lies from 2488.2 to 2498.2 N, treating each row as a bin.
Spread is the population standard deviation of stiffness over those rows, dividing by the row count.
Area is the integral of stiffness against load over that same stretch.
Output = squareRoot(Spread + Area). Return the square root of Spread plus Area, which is 60.0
